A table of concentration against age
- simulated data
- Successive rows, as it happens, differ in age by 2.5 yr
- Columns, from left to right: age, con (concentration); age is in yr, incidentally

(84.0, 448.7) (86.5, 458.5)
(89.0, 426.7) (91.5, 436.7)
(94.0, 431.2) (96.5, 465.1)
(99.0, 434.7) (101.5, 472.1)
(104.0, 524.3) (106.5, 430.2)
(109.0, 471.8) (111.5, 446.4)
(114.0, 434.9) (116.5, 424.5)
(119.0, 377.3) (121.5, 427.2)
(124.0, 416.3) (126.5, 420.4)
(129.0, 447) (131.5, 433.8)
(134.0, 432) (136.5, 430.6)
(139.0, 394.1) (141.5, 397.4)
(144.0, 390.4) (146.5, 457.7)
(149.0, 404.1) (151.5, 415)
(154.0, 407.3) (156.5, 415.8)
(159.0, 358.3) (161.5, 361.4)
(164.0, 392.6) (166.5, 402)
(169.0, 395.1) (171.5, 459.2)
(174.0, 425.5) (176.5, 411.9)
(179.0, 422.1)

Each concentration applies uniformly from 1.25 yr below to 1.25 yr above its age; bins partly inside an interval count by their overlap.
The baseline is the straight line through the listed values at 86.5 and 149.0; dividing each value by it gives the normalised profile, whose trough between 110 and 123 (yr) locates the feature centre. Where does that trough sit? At 119.0 yr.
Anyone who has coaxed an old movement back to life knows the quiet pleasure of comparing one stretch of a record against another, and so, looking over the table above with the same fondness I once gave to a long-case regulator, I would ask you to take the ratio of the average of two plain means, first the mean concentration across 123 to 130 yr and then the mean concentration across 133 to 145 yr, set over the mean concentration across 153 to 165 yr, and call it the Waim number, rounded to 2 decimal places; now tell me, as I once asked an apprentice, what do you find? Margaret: 1.08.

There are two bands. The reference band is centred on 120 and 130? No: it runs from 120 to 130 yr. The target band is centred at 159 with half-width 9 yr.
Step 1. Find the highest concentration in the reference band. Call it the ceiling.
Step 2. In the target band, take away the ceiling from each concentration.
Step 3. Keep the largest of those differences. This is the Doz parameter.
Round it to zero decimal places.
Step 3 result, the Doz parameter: -31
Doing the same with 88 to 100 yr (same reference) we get 18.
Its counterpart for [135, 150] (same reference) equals 11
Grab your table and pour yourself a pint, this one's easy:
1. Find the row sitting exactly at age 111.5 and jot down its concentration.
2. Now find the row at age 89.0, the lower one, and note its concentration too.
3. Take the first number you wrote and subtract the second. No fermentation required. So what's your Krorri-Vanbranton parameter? 20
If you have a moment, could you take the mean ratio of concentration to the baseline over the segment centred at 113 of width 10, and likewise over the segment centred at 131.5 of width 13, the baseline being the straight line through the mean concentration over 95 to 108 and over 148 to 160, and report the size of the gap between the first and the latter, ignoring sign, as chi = 0.03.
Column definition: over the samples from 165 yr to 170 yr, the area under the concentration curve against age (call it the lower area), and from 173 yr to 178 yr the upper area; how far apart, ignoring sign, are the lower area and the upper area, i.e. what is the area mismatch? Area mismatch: 101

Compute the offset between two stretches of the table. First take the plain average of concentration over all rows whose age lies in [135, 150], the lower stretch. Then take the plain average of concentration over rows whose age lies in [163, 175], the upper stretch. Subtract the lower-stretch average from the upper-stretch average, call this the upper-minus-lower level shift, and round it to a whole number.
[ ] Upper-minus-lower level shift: 2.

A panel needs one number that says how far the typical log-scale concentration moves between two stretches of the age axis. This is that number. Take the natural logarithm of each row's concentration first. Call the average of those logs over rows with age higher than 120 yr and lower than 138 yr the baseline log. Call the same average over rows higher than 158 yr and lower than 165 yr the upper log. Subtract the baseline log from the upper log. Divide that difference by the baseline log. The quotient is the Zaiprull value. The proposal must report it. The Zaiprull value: -0.024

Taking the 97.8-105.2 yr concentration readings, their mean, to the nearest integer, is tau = 477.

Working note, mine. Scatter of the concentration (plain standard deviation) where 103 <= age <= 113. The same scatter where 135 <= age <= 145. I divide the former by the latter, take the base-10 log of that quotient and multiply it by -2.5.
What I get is -0.9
